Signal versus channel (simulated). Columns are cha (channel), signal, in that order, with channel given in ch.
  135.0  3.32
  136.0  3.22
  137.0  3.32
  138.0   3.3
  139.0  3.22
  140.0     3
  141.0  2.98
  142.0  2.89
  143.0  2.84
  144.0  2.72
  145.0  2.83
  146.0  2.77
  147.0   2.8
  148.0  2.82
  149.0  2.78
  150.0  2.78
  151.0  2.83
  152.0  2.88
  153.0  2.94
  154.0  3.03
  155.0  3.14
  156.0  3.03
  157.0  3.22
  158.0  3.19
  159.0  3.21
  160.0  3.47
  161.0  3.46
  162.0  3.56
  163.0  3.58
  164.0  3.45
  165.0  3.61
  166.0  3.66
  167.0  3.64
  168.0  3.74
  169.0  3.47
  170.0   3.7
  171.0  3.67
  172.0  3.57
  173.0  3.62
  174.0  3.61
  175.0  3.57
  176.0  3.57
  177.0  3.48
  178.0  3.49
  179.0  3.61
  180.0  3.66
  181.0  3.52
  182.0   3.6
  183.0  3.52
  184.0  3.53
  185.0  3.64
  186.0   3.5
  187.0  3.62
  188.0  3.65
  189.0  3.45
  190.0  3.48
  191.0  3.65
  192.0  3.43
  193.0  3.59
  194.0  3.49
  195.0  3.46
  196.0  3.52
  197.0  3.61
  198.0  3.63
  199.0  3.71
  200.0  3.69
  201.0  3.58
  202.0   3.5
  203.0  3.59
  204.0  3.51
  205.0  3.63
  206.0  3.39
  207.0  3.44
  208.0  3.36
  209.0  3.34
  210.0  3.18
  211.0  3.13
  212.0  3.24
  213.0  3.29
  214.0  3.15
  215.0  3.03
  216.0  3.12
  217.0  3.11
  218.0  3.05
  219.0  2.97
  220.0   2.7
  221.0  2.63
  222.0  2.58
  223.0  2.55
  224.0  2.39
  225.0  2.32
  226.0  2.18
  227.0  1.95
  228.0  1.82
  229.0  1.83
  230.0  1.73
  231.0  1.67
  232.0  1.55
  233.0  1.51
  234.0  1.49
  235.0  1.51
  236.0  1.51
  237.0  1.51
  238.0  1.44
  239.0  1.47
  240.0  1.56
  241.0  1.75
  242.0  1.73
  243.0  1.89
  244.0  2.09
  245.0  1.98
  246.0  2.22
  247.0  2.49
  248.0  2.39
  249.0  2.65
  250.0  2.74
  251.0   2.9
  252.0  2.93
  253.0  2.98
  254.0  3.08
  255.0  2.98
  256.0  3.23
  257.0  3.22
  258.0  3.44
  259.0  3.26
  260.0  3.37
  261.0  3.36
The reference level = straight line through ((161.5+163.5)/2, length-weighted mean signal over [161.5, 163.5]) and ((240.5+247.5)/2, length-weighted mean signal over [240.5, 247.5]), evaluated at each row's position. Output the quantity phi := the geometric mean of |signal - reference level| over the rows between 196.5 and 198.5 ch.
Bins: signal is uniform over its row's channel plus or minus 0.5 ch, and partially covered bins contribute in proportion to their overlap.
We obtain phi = 0.71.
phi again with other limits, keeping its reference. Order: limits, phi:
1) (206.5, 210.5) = 0.63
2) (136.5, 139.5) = 0.75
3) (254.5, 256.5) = 1.30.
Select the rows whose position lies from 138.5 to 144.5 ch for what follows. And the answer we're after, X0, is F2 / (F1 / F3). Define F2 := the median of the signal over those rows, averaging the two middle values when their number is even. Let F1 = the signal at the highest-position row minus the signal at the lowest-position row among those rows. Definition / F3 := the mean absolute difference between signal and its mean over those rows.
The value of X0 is -0.7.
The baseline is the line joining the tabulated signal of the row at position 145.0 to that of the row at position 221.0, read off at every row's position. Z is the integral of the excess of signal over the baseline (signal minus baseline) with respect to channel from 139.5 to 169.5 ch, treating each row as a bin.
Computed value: 10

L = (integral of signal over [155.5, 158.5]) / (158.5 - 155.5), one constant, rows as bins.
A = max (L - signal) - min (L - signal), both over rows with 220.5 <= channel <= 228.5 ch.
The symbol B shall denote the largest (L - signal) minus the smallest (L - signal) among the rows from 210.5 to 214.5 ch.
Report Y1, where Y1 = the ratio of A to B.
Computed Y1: 5.1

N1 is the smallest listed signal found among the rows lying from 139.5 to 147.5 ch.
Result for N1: 2.72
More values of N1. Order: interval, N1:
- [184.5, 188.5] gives 3.5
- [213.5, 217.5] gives 3.03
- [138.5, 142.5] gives 2.89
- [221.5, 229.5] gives 1.82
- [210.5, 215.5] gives 3.03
